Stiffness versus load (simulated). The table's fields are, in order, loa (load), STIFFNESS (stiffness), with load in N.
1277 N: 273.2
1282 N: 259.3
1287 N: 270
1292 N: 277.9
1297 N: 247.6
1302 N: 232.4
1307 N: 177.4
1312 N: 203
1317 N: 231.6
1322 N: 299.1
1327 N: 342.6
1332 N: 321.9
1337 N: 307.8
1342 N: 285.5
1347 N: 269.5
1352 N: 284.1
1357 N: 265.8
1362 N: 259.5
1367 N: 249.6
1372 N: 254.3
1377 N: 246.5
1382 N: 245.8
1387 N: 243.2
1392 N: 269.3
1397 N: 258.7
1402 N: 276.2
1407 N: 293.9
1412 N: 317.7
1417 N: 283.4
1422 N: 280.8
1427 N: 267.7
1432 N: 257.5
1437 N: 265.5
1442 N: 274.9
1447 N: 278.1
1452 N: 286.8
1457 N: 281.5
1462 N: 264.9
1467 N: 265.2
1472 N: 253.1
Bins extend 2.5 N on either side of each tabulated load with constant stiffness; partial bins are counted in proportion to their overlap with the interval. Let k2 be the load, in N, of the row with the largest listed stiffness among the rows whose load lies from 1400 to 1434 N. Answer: 1412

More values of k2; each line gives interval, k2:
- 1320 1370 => 1327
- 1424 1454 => 1452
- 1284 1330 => 1327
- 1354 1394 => 1392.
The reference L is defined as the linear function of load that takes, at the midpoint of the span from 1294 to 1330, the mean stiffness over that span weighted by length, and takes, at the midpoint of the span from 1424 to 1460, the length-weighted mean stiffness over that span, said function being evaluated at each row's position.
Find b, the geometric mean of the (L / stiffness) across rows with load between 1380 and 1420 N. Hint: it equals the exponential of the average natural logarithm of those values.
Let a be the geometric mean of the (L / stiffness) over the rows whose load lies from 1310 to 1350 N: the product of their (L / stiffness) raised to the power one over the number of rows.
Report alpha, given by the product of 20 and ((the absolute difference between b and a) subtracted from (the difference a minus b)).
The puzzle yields -2.8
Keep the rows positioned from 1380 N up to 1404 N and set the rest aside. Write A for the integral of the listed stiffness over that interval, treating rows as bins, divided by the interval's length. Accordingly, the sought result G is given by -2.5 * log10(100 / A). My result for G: 1.03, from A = 259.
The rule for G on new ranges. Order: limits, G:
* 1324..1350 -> 1.21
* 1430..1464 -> 1.09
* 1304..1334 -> 1.04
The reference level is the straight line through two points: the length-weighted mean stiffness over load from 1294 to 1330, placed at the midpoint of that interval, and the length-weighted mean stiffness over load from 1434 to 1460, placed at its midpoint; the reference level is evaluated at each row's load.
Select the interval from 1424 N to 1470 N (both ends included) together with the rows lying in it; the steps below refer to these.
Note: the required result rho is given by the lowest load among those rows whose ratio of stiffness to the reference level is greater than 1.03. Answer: 1452 N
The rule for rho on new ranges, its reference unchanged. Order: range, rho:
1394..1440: 1402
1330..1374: 1332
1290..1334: 1292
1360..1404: 1402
